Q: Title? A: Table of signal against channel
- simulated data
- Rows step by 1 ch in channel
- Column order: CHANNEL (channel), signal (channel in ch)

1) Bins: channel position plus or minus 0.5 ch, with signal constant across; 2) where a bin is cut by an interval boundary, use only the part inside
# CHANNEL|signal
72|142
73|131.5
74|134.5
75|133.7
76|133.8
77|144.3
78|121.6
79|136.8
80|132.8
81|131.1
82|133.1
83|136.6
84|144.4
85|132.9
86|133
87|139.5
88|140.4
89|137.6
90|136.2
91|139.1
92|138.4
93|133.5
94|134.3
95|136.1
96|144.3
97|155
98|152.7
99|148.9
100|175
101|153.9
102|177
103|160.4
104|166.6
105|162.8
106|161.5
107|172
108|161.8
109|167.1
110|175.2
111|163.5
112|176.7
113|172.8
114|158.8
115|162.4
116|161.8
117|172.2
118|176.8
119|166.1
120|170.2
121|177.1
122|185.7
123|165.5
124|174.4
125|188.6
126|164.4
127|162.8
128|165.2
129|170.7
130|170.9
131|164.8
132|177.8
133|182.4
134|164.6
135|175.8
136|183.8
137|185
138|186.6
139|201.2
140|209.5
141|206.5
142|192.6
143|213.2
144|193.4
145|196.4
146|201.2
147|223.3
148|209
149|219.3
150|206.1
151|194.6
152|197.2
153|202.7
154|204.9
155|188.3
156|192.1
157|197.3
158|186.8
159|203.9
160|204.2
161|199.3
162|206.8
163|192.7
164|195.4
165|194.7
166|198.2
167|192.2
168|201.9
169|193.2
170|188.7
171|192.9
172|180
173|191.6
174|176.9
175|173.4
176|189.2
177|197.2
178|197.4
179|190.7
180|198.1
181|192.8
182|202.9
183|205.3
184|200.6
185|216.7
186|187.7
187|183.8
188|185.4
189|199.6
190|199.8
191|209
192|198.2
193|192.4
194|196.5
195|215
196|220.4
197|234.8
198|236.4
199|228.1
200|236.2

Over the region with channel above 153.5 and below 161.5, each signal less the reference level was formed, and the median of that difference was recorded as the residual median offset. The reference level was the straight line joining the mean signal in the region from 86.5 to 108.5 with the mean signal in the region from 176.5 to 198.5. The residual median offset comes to 12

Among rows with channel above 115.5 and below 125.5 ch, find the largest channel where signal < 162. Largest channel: 116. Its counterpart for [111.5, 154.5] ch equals 116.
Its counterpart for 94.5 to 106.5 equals 106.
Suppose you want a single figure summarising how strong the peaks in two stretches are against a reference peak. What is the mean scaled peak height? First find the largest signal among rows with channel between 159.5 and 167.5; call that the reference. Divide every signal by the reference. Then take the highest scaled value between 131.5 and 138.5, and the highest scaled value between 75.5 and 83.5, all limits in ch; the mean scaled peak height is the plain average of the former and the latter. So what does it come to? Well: 0.80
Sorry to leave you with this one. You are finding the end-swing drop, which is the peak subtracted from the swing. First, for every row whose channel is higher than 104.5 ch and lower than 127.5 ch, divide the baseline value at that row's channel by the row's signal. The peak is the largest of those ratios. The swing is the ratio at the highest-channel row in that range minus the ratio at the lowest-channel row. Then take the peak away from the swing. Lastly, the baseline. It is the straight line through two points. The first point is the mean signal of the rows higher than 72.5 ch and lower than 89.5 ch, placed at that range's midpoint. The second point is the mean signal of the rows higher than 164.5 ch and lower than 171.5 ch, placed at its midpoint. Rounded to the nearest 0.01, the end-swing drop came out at -0.93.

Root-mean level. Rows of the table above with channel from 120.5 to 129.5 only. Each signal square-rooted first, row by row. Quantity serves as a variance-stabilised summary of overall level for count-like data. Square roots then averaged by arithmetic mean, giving 13.1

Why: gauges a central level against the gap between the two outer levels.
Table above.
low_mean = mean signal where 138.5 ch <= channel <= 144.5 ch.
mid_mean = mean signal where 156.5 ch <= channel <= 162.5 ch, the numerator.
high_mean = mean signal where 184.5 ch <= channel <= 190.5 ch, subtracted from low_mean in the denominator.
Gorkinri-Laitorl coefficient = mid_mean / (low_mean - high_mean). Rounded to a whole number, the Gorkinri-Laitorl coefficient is 28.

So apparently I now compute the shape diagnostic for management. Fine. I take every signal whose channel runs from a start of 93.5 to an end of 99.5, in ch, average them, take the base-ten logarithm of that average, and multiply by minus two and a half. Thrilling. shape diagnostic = -5.41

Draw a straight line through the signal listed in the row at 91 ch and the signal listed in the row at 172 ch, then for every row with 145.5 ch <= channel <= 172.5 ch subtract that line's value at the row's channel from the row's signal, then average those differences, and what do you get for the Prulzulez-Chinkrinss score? 25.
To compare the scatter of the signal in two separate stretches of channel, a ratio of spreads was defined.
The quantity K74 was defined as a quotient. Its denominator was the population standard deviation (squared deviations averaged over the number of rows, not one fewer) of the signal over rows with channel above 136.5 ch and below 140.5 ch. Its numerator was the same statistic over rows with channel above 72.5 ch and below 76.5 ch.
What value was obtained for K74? 0.1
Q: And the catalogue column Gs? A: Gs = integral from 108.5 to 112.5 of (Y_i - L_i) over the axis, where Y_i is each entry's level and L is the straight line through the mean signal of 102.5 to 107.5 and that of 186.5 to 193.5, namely 16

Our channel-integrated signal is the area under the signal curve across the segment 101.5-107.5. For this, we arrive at 1000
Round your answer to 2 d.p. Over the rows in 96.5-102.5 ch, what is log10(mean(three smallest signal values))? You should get 2.18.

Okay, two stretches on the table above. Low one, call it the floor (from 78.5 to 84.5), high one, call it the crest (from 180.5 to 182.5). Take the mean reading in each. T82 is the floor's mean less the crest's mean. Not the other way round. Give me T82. -62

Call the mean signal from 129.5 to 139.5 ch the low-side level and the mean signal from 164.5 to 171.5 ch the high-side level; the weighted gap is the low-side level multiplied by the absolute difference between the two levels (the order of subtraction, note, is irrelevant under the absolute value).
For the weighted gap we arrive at 2735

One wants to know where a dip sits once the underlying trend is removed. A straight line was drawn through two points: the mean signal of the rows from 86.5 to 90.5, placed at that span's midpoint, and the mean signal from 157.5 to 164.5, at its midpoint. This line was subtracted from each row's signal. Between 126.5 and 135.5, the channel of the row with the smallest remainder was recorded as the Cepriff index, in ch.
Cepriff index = 134 ch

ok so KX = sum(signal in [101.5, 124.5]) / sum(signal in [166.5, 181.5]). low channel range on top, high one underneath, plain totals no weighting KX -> 1.4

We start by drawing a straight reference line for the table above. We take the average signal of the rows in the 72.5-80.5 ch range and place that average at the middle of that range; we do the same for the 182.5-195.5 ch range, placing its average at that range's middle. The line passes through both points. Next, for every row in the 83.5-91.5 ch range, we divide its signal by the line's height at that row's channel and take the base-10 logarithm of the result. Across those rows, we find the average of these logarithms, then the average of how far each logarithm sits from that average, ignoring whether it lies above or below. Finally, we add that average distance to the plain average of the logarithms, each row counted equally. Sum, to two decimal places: 0.00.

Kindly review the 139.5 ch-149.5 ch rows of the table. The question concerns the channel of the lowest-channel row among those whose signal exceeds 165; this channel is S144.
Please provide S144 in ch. 140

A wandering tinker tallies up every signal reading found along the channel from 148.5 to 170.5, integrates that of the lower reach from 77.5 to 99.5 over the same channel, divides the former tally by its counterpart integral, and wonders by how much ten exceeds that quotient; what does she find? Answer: 8.56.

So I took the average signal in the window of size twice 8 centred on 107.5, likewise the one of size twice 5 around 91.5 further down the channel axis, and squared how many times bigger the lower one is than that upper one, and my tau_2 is 0.68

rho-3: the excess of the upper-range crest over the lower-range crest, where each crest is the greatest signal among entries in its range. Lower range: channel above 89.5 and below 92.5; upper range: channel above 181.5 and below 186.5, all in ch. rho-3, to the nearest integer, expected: 78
